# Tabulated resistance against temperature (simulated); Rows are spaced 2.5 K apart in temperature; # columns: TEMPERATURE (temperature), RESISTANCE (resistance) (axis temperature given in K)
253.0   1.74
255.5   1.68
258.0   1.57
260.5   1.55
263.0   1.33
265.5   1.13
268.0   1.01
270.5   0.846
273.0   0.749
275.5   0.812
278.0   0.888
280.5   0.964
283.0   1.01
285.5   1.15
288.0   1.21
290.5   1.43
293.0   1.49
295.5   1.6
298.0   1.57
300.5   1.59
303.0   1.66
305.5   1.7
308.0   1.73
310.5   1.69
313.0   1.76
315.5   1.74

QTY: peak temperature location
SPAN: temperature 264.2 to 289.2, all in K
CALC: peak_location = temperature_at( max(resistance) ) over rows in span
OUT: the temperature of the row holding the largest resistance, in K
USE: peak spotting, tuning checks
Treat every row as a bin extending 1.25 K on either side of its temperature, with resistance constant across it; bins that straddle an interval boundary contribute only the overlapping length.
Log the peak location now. 288.0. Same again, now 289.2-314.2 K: 313.0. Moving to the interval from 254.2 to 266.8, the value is 255.5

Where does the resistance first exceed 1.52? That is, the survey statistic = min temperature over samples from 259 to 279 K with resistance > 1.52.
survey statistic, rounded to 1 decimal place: 260.5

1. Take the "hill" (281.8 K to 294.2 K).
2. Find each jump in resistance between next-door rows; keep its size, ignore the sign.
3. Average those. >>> 0.12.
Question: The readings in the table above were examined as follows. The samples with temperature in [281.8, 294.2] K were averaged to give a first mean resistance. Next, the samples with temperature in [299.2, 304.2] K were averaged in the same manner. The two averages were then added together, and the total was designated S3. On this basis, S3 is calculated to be 2.88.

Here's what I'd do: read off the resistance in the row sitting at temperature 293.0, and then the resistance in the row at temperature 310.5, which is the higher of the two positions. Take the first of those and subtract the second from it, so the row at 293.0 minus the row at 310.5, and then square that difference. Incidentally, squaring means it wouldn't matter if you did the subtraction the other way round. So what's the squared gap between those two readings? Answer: 0.04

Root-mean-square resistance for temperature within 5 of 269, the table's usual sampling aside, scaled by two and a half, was 2.4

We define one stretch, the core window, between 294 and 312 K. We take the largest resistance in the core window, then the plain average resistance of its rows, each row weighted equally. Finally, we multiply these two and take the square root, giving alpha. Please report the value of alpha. 1.7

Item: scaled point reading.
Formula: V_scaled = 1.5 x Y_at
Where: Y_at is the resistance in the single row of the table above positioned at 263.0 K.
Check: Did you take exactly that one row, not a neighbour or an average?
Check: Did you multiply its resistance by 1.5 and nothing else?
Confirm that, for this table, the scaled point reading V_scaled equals 2.0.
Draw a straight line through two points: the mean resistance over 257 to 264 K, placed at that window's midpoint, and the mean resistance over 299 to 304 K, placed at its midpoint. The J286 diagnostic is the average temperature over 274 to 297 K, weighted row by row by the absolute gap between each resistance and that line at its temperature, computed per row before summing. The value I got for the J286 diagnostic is 281.6 K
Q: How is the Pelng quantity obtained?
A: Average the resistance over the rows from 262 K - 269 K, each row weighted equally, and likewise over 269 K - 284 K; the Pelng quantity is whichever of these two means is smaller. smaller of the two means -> 0.88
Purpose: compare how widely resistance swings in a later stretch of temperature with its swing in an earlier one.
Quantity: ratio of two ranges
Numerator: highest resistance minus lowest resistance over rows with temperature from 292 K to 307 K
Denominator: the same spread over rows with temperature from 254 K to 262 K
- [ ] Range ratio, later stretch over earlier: 1.6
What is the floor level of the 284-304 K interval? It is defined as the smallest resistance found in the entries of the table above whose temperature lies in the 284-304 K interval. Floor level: 1.15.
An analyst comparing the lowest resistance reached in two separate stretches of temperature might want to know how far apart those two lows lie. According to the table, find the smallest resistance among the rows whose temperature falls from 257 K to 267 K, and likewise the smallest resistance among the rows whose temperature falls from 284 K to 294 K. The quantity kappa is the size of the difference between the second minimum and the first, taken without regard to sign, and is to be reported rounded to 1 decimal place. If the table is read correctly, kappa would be 0.0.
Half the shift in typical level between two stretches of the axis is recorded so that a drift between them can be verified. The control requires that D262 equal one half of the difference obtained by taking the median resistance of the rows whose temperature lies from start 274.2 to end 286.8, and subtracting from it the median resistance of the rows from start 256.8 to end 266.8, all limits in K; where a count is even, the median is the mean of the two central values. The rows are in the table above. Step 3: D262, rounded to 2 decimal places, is -0.24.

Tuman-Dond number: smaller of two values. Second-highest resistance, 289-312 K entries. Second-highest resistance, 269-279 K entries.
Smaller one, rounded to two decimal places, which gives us 0.85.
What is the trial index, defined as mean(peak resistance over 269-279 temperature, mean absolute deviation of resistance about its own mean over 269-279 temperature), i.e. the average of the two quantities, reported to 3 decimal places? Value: 0.466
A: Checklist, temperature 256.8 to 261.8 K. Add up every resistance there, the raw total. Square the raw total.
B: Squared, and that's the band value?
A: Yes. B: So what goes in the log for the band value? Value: 9.7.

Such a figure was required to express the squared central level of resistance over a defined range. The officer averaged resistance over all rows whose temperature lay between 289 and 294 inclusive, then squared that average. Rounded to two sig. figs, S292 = 2.1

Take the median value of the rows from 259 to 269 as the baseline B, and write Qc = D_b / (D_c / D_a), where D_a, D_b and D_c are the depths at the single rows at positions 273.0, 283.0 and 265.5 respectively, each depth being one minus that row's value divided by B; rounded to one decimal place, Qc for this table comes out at 0.9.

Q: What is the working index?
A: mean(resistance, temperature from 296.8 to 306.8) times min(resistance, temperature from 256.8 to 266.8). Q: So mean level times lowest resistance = 1.84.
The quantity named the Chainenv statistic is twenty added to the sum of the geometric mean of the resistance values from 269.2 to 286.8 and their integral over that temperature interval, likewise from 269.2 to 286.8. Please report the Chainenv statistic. 37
